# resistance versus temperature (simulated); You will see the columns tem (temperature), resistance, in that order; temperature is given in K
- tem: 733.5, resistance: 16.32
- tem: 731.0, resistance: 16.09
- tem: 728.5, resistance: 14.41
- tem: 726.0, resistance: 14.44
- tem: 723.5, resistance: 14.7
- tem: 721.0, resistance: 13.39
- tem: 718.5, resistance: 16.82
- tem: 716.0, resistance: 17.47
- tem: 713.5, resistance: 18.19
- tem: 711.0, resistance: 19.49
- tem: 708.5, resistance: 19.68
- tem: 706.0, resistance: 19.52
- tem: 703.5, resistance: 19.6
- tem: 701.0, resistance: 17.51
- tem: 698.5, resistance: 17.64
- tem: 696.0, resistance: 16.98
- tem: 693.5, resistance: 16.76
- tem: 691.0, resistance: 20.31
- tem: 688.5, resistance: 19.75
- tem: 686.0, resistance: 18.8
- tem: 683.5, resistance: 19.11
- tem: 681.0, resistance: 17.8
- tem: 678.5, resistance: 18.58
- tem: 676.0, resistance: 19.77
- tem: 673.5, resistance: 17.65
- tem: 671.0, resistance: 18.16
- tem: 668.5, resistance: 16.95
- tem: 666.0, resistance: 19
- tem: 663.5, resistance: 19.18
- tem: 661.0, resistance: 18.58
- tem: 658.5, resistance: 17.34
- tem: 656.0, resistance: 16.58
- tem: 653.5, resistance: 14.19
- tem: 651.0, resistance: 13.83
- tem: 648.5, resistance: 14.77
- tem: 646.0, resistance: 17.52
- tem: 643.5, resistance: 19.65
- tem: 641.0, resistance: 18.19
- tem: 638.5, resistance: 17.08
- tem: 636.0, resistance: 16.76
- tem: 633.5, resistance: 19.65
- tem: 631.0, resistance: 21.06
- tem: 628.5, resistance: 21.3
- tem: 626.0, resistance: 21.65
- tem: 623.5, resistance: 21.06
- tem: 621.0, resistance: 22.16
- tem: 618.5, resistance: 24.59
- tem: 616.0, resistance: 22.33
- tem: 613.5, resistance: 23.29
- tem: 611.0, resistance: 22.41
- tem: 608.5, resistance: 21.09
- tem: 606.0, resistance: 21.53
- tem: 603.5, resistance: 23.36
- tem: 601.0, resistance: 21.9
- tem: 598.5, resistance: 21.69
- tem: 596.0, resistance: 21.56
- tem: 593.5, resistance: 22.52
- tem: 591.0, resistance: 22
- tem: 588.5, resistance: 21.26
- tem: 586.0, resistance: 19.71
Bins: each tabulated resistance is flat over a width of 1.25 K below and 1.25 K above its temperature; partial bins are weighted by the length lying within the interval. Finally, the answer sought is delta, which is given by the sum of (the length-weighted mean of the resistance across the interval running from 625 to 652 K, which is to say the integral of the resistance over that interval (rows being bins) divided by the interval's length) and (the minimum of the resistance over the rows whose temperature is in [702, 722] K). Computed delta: 31.7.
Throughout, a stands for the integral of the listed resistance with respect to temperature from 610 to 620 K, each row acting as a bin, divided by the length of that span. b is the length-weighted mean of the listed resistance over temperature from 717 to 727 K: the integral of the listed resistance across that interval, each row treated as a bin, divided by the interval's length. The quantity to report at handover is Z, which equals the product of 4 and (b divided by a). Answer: 2.6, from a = 23.1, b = 14.9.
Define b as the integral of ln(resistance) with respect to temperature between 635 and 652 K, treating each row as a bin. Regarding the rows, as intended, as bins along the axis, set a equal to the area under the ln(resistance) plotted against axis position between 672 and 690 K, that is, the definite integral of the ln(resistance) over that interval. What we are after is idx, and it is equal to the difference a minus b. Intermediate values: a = 52.8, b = 47.9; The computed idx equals 5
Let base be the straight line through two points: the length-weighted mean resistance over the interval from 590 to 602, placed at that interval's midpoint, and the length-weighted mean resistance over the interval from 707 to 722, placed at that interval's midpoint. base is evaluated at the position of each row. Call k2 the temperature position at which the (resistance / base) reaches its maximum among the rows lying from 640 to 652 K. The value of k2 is 643.5 K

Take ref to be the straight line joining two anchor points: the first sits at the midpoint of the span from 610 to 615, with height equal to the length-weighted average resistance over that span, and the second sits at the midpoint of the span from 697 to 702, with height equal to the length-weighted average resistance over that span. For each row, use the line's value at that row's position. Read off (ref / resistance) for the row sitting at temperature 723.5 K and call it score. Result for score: 1.09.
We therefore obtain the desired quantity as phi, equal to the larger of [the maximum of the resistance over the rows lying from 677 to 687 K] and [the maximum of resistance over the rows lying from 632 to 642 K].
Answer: 20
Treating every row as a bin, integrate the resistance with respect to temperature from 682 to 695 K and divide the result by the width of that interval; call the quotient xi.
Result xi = 18.9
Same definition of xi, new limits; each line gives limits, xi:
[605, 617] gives 22.1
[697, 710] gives 18.8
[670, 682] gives 18.4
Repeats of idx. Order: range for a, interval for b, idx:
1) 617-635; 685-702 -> 6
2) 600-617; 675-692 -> 3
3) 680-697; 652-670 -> -2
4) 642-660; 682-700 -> -2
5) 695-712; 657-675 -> -2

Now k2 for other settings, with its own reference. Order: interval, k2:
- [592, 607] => 603.5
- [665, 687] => 676.0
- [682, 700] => 691.0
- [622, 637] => 626.0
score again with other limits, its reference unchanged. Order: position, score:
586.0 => 1.24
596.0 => 1.11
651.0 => 1.48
